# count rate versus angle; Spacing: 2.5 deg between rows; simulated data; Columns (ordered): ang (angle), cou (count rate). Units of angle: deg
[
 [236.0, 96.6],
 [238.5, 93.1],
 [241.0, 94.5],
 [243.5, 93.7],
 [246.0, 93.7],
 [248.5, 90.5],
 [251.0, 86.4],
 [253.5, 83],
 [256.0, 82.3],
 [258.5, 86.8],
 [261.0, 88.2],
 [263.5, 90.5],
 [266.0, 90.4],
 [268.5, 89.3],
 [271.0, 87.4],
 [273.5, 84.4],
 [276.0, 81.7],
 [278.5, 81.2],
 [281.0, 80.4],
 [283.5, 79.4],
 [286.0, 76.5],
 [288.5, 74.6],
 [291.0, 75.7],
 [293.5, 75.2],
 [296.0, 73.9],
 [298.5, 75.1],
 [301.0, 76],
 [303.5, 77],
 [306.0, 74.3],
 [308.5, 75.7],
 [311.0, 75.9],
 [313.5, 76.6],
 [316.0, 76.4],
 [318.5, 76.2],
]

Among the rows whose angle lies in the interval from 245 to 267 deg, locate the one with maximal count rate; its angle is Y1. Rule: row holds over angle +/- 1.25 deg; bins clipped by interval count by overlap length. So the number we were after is 246.0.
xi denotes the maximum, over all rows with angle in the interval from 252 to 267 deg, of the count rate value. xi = 90.5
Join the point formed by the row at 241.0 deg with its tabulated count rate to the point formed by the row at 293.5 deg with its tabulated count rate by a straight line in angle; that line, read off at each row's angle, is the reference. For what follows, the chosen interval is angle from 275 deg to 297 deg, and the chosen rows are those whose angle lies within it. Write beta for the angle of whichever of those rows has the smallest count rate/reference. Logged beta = 288.5 deg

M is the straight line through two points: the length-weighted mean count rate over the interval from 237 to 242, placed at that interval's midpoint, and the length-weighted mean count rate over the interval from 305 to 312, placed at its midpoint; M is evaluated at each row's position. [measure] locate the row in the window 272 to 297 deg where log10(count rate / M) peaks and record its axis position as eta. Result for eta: 273.5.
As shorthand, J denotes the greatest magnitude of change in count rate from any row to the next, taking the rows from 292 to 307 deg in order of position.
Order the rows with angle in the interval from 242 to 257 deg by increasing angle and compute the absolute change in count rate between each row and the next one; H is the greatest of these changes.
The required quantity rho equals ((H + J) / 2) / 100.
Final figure 0.034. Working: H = 4.1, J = 2.7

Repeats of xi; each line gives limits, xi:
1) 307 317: 76.6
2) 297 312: 77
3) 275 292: 81.7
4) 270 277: 87.4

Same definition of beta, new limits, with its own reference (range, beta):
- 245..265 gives 253.5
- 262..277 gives 276.0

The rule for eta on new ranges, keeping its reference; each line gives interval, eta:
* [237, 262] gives 246.0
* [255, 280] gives 266.0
